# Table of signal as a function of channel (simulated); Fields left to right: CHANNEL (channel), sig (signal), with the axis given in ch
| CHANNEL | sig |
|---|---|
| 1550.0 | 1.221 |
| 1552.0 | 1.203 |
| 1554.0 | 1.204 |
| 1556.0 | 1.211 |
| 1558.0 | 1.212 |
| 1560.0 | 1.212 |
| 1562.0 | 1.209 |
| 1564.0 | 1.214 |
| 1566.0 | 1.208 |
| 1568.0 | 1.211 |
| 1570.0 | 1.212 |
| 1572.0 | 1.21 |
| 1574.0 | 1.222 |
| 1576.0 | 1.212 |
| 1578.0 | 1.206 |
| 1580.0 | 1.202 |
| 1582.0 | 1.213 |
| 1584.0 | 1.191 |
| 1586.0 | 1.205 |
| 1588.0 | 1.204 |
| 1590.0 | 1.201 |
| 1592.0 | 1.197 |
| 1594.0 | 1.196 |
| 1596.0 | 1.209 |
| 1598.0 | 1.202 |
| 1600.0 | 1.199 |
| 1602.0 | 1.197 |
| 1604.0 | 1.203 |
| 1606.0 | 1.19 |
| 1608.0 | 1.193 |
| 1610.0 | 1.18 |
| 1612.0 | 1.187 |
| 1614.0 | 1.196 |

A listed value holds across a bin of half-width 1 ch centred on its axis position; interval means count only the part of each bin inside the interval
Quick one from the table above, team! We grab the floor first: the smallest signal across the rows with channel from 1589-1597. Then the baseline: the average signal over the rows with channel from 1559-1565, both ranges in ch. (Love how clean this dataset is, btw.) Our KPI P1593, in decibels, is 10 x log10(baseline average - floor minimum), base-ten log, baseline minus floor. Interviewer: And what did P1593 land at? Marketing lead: -18.1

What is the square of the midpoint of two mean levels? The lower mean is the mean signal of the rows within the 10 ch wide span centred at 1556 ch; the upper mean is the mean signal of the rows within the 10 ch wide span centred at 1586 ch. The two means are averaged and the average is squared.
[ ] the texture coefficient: 1.453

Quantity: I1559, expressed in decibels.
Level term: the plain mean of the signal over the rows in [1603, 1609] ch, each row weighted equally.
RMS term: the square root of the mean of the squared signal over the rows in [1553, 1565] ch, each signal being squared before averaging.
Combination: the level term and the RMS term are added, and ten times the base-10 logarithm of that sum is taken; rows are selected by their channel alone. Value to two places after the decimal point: 3.81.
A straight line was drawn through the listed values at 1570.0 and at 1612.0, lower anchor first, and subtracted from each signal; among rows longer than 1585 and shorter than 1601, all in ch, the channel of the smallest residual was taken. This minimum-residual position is 1592.0 ch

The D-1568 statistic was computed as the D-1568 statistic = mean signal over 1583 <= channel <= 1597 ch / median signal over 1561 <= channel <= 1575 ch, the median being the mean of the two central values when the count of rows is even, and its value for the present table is 0.991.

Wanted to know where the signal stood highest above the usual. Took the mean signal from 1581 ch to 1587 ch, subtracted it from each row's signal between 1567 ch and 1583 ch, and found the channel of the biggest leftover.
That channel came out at 1574.0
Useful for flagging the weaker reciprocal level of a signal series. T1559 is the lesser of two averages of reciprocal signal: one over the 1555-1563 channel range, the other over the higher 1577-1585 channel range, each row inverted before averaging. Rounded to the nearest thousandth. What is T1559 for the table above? 0.826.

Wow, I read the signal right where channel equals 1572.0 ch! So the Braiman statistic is 1.21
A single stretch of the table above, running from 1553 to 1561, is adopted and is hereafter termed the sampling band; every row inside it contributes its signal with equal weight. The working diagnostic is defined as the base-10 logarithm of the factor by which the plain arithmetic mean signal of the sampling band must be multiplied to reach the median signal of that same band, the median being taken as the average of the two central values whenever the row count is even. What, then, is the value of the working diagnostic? 0.0006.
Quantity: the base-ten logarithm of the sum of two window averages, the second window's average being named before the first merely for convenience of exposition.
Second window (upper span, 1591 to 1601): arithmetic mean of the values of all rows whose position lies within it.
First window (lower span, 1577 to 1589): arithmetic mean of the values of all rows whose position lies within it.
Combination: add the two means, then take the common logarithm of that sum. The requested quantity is 0.381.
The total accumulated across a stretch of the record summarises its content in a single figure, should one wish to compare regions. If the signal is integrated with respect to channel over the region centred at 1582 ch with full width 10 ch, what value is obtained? 12.0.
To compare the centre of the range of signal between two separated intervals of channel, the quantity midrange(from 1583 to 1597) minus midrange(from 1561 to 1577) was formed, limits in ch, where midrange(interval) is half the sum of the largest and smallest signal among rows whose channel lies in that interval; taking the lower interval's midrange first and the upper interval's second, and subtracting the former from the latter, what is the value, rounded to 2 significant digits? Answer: -0.015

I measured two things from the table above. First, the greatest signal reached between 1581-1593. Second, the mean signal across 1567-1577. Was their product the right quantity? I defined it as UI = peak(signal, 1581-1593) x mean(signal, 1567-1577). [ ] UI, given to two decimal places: 1.47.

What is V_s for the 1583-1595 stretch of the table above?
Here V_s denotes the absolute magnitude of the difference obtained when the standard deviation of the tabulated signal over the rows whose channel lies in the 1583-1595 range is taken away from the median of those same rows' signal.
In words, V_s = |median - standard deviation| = 1.194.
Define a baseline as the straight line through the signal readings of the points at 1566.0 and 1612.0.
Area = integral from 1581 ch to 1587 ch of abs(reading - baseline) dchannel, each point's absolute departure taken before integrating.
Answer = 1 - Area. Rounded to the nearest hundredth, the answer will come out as 0.95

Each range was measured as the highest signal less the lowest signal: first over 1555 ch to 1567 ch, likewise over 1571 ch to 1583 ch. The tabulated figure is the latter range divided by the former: 3.3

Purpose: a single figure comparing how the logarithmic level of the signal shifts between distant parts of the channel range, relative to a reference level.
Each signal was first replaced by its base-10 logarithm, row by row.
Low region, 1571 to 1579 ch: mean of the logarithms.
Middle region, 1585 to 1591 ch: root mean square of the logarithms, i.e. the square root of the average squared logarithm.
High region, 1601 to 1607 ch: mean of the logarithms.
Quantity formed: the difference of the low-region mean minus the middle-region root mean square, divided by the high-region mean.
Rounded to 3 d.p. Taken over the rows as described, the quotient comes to 0.042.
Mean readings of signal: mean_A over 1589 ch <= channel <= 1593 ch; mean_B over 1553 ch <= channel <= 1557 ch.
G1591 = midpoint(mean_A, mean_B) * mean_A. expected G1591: 1.44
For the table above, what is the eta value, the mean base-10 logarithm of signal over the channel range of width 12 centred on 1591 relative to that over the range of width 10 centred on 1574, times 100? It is 95.5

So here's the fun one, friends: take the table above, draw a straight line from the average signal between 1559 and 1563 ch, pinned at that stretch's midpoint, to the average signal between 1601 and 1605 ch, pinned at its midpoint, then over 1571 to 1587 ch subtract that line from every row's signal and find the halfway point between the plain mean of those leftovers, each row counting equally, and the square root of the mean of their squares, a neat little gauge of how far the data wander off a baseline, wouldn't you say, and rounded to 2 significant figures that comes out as 0.0048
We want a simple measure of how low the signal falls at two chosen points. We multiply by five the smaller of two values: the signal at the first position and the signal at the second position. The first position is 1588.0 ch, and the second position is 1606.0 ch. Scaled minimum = 5.95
